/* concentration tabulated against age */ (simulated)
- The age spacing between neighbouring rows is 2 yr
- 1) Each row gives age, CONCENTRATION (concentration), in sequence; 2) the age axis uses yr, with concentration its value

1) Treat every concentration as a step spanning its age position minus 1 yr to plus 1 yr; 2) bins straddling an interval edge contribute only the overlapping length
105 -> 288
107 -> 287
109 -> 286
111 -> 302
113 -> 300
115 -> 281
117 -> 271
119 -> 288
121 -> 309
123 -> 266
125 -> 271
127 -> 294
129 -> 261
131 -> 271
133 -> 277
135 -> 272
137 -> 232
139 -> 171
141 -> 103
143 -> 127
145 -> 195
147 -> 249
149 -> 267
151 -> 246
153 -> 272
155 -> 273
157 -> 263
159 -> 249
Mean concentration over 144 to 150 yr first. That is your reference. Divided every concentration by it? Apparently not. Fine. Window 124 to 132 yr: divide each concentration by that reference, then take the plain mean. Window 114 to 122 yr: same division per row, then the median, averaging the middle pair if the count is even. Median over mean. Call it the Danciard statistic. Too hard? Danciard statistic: 1.04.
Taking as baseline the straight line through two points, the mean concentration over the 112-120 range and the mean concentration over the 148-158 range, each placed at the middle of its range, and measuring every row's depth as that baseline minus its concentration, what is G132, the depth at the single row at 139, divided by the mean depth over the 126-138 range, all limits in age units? 12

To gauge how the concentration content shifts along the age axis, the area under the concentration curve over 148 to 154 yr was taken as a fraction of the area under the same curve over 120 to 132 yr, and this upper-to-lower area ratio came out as 0.47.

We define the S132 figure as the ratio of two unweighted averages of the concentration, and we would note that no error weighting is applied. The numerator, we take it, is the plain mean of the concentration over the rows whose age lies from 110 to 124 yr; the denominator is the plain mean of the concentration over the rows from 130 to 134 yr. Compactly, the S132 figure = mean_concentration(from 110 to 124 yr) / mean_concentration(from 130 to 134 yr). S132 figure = 1.05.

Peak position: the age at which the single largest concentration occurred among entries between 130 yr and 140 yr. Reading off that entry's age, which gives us 133 yr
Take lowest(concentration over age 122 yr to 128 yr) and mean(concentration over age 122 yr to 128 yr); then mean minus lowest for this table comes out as 11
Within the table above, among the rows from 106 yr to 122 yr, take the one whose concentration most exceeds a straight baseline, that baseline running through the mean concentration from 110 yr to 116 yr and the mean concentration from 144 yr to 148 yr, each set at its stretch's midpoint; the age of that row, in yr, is 121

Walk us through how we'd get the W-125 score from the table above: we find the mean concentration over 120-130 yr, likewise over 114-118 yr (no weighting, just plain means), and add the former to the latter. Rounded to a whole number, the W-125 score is 556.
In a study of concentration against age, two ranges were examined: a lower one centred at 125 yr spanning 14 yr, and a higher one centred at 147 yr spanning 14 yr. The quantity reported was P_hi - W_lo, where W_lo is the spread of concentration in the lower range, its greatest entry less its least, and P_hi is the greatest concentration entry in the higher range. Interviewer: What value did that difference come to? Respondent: 224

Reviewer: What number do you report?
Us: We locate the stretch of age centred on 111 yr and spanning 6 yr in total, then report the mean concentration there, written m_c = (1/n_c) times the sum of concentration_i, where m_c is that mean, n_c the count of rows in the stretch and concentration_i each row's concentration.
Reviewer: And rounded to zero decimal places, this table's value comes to 296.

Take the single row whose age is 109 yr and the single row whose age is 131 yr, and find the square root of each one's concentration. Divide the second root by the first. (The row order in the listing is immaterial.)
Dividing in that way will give 0.97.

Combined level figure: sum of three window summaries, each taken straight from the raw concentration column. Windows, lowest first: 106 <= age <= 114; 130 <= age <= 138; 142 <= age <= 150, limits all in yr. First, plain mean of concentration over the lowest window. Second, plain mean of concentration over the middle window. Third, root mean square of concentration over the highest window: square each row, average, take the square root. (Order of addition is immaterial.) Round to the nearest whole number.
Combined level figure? 773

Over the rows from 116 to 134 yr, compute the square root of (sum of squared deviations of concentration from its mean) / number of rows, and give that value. 15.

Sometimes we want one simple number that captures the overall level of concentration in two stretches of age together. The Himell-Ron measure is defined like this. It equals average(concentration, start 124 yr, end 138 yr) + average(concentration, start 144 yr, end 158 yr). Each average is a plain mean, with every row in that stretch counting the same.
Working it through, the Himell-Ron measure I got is 520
